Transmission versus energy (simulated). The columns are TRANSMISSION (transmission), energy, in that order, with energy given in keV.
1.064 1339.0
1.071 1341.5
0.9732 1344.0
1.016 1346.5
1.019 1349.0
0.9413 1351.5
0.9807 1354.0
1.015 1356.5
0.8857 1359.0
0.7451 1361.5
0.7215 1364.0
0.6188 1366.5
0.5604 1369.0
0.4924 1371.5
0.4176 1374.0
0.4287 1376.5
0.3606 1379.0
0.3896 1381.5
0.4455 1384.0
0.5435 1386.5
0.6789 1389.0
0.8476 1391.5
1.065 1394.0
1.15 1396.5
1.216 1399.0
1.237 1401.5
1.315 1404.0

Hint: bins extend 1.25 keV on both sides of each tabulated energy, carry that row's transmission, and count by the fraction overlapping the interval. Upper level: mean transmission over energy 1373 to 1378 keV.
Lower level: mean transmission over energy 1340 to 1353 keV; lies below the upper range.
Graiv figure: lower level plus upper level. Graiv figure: 1.43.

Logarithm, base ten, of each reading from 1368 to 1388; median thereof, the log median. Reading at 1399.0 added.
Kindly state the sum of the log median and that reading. 0.86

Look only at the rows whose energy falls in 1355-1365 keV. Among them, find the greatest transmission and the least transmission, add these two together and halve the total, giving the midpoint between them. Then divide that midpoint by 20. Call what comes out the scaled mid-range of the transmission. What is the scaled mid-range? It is 0.043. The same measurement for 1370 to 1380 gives 0.021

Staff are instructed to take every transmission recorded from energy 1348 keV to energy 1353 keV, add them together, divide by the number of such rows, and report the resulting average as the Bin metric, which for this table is 0.98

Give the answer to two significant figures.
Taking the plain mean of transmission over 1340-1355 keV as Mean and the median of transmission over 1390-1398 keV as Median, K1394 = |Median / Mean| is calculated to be 1.1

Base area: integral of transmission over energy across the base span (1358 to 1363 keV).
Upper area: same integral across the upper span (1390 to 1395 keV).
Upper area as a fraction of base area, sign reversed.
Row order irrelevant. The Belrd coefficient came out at -1.2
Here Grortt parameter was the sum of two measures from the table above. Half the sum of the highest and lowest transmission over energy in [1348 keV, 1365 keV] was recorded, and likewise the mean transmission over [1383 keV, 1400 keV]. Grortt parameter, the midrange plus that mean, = 1.7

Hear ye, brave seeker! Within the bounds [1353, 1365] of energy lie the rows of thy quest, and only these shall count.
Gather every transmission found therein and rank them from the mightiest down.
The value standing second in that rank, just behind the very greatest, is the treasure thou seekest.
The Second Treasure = 0.9807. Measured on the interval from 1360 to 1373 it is 0.7215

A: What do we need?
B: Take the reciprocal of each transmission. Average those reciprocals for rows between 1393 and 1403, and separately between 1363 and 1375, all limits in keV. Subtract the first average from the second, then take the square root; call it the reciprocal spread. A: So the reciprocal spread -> 0.99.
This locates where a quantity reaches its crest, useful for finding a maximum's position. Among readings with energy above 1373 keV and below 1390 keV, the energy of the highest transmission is 1389.0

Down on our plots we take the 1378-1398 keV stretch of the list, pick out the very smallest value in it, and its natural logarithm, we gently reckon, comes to -1.0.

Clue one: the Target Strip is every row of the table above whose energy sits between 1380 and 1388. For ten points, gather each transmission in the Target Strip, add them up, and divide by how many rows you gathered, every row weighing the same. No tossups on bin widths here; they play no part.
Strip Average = 0.46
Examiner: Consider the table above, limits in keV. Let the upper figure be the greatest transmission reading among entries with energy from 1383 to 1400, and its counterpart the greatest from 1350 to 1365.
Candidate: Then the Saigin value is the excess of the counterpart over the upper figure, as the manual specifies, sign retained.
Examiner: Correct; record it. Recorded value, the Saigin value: -0.2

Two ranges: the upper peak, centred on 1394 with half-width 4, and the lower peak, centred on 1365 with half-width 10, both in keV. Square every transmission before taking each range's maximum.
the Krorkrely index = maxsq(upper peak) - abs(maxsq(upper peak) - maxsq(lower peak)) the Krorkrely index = 1.0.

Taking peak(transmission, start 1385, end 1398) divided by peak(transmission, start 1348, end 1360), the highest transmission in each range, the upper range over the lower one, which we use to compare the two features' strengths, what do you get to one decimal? 1.1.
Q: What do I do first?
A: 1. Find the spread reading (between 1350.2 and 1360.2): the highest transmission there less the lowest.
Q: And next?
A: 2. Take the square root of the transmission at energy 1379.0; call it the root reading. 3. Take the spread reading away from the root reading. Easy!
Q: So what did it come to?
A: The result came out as 0.47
